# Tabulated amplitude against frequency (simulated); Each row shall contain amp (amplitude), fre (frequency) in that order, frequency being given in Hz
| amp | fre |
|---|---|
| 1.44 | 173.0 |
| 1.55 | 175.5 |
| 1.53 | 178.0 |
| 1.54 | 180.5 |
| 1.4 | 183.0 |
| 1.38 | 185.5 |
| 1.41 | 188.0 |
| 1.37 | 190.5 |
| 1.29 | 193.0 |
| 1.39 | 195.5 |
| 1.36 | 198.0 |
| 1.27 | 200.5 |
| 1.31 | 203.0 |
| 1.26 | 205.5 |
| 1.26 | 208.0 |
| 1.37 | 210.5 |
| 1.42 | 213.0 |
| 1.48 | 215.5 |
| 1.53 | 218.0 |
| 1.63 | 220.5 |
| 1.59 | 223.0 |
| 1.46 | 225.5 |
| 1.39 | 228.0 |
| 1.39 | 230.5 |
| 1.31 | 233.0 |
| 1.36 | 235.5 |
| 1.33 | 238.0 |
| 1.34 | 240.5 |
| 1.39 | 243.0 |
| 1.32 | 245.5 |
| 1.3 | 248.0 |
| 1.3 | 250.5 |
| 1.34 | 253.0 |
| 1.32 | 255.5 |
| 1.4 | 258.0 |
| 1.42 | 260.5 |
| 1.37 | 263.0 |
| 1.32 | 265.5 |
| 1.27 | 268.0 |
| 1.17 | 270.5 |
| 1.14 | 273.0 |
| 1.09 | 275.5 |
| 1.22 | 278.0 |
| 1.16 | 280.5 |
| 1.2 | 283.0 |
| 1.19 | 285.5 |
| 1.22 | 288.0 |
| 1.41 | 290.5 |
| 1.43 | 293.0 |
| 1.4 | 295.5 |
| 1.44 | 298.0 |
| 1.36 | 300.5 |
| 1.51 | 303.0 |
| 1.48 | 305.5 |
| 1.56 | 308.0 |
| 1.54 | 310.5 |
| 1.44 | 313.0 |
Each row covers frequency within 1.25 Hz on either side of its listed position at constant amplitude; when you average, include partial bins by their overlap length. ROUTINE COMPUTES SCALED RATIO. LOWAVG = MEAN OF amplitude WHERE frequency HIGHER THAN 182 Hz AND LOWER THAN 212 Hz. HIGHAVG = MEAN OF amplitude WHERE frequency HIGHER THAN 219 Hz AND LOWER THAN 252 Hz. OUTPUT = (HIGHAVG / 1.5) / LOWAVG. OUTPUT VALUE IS 0.694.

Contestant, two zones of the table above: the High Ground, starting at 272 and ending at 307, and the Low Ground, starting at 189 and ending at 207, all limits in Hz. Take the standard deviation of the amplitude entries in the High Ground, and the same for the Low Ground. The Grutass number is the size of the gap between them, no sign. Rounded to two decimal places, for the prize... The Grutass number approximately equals 0.09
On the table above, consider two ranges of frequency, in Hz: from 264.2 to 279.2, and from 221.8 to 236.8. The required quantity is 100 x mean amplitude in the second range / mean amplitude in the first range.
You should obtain 118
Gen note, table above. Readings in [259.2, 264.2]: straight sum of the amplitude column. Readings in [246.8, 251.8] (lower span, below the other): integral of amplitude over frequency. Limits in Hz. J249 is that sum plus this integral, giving 9.3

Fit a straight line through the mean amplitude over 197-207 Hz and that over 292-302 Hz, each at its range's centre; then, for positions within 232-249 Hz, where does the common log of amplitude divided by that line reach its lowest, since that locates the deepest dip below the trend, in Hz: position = 248.0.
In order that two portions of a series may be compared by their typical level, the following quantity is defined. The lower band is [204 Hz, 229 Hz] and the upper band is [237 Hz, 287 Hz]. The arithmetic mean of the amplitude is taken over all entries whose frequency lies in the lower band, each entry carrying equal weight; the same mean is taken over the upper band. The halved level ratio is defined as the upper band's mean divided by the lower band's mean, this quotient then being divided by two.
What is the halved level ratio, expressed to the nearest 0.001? 0.445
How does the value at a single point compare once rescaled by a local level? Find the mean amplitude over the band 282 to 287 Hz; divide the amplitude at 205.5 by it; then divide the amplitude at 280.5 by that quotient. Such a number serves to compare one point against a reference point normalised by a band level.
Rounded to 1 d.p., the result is 1.1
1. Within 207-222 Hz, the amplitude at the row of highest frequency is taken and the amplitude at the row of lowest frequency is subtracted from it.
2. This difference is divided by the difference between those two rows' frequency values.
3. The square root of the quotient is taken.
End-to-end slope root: 0.17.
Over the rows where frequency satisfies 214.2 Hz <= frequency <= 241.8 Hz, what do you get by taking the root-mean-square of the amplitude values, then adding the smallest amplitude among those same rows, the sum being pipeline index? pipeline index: 2.75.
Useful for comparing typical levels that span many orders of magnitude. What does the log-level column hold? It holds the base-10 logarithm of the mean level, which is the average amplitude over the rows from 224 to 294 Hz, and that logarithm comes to 0.12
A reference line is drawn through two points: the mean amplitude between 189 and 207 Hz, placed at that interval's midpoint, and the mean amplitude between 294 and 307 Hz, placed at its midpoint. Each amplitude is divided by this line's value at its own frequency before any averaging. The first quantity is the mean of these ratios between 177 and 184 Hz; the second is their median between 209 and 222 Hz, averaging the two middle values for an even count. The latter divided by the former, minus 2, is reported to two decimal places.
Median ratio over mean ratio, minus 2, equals -1.04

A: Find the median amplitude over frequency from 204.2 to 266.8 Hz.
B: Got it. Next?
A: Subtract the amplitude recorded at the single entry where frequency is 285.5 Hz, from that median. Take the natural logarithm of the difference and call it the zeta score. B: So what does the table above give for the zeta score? -1.71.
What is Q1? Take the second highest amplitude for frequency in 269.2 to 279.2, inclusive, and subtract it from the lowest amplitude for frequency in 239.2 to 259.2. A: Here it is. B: 0.13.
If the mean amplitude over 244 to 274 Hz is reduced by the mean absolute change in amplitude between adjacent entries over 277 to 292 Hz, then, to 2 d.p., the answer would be 1.24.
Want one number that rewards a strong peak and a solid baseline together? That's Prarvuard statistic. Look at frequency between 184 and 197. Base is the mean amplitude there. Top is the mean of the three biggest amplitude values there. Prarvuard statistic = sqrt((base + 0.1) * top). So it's 1.43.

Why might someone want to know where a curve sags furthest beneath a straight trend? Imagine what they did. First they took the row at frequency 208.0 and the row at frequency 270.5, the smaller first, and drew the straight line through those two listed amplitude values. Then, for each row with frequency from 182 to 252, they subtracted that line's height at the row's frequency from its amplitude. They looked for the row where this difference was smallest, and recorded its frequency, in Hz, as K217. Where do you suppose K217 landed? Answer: 205.5 Hz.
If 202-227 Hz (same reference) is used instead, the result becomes 205.5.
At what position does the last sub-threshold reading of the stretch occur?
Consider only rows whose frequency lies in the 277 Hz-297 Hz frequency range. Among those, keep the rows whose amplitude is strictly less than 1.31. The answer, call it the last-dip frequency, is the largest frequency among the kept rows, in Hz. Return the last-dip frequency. 288.0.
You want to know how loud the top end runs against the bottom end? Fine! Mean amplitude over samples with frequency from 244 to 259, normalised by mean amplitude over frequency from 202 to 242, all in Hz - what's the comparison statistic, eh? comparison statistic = 0.95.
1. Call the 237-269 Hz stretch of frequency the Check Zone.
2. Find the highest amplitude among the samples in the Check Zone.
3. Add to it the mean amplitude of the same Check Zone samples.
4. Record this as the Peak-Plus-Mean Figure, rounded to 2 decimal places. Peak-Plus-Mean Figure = 2.76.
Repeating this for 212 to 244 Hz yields 3.06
